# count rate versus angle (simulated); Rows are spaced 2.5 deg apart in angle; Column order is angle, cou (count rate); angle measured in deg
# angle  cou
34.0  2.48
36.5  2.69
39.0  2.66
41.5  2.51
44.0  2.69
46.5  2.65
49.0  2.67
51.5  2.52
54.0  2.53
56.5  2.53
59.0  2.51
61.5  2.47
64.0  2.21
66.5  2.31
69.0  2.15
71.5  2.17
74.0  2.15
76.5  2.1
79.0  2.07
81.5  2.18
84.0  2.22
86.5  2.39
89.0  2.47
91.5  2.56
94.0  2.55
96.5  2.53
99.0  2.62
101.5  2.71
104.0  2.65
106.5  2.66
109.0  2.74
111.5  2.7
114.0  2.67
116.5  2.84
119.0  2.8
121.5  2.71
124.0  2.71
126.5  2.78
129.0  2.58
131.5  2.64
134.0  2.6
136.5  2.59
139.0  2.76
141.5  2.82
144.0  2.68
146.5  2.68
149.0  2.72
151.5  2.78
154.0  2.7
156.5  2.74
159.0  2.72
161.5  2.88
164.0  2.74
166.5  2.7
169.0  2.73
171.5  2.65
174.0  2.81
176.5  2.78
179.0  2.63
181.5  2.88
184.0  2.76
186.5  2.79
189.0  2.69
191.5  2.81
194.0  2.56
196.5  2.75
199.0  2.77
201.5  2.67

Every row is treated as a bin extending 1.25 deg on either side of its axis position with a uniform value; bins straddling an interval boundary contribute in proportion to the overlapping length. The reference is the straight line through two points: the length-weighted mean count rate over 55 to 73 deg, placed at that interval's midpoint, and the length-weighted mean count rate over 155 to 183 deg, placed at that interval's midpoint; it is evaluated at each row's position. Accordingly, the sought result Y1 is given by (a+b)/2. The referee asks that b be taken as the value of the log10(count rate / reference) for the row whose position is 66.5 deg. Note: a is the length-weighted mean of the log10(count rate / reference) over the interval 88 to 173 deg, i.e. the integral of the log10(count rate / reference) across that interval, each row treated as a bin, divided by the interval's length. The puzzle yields 0.004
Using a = 0.015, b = -0.01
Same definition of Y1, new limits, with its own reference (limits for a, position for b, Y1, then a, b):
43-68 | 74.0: -0.004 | 0.036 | -0.04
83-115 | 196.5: 0.000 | 0.017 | -0.02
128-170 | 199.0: -0.005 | 0.006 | -0.02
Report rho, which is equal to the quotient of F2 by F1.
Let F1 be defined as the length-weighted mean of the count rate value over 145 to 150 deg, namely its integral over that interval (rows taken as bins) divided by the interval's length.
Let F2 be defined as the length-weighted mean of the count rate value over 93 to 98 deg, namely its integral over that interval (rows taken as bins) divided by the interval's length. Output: 0.94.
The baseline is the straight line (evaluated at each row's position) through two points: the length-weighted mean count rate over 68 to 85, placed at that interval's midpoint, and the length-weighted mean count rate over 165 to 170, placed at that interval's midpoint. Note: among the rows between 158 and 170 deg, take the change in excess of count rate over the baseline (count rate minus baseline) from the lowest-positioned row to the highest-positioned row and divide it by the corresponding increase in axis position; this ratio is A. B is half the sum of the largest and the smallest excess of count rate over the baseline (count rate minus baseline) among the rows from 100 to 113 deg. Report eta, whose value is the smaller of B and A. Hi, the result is -0.005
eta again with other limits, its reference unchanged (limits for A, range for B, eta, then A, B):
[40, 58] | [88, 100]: -0.005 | -0.005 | 0.29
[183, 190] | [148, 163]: -0.020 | -0.020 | 0.13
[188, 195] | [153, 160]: -0.032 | -0.032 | 0.08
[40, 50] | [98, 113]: 0.015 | 0.015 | 0.37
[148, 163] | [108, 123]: 0.007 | 0.007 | 0.36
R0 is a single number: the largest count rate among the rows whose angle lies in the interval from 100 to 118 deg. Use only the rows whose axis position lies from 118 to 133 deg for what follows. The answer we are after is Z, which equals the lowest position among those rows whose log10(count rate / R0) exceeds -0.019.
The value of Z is 119.0 deg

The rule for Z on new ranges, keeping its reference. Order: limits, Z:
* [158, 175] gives 159.0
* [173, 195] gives 174.0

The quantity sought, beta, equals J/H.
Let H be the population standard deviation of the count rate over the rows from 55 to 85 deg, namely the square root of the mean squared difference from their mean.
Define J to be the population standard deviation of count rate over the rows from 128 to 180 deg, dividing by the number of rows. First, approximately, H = 0.15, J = 0.077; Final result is 0.5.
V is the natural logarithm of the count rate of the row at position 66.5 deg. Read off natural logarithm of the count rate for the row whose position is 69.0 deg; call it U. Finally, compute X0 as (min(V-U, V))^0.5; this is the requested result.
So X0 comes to 0.27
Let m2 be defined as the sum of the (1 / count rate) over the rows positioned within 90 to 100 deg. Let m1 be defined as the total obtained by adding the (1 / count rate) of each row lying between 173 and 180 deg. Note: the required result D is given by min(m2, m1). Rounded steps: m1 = 1.1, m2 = 1.6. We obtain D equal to 1.10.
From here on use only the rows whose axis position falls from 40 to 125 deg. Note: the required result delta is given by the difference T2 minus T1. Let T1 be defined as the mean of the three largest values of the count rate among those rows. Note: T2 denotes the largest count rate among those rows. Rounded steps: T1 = 2.79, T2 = 2.84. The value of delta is 0.047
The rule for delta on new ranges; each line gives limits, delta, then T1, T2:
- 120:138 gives 0.047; 2.73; 2.78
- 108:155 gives 0.020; 2.82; 2.84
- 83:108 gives 0.037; 2.67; 2.71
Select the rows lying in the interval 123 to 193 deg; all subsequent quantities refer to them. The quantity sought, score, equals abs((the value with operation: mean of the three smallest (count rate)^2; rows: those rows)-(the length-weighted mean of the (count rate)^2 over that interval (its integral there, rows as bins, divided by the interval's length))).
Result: 0.7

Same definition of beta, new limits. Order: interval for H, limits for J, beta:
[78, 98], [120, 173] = 0.4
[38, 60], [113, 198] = 1.1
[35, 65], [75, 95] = 1.4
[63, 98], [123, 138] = 0.4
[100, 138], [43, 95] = 2.7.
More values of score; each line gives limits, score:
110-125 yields 0.3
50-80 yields 1.0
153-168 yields 0.2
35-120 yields 1.8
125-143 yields 0.5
